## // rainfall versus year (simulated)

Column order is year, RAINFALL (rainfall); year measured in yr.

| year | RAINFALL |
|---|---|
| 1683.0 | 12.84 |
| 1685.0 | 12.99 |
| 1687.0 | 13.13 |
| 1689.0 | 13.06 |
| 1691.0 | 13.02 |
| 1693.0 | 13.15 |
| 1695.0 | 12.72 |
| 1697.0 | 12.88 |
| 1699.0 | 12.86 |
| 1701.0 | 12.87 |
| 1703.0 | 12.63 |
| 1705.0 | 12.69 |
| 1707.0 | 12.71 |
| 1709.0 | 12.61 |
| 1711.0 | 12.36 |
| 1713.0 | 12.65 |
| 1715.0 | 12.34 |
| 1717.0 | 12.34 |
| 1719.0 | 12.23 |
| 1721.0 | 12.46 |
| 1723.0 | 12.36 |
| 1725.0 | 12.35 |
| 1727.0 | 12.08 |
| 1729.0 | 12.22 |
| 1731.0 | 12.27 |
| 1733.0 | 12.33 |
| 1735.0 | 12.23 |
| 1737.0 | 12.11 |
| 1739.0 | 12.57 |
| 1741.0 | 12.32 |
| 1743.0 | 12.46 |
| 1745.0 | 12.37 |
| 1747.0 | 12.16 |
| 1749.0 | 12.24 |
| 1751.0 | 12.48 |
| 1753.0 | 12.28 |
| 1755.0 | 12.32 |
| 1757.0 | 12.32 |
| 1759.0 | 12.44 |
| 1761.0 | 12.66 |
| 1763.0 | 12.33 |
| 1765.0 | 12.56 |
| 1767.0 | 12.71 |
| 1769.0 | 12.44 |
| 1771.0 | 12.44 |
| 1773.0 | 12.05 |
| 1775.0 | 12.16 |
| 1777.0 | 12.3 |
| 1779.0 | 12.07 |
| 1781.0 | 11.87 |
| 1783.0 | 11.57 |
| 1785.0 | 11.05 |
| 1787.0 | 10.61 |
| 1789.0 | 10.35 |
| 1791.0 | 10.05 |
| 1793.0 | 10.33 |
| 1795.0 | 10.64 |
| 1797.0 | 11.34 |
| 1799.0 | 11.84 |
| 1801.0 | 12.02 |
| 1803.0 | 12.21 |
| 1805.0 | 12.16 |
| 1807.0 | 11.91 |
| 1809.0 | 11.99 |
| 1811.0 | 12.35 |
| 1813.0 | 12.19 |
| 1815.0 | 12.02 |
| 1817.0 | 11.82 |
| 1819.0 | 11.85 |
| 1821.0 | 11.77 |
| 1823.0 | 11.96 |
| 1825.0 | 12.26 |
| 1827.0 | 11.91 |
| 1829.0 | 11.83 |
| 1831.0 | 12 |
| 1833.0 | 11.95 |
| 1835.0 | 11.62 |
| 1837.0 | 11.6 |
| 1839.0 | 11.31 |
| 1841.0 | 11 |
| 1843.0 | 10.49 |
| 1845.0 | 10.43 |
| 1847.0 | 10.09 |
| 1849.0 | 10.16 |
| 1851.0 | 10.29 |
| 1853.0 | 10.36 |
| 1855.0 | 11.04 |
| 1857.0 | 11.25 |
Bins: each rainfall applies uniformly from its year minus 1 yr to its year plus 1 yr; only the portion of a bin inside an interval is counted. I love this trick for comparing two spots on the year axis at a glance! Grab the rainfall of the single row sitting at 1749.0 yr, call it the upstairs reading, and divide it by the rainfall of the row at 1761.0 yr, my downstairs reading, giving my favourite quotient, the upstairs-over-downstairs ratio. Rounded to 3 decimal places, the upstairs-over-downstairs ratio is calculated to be 0.967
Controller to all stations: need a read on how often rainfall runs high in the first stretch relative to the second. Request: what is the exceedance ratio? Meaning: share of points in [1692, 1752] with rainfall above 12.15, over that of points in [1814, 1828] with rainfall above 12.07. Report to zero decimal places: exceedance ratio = 7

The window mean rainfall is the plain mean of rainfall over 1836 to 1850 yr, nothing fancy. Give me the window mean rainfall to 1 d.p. 10.7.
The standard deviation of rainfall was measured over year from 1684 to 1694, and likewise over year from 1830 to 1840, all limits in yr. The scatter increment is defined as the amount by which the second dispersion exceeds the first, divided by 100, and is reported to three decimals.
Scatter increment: 0.002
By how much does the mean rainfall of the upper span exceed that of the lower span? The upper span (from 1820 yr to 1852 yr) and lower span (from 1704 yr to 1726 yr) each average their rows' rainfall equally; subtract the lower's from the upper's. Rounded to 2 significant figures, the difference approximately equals -1.2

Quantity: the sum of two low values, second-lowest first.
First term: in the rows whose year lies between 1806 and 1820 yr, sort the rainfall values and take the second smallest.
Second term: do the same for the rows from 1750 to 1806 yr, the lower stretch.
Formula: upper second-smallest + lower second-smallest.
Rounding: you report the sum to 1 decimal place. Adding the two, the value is 22.2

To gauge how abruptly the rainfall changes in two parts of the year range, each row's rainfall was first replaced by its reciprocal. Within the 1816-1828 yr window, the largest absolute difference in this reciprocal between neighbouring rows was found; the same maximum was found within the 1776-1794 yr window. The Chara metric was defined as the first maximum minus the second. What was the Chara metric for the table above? -0.002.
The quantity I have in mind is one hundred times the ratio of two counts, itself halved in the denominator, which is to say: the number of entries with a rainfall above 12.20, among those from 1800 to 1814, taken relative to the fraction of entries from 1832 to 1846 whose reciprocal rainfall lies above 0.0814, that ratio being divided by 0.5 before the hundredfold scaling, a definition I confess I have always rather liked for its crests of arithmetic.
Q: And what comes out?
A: 400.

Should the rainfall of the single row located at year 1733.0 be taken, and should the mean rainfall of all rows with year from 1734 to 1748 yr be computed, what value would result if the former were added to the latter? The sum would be 24.6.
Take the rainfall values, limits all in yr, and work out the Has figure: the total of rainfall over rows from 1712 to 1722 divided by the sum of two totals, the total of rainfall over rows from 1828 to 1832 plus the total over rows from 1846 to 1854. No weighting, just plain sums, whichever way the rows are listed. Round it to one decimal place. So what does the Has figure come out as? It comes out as 1.0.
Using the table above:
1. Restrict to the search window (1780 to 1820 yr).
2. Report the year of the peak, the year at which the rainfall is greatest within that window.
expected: 1811.0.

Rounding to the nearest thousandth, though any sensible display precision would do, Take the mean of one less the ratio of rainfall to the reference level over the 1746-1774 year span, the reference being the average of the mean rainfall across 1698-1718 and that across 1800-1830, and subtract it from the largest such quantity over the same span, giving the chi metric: 0.027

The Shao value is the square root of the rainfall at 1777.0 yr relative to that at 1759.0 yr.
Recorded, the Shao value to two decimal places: 0.99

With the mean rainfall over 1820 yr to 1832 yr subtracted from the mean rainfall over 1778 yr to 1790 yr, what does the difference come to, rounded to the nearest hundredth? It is -0.70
